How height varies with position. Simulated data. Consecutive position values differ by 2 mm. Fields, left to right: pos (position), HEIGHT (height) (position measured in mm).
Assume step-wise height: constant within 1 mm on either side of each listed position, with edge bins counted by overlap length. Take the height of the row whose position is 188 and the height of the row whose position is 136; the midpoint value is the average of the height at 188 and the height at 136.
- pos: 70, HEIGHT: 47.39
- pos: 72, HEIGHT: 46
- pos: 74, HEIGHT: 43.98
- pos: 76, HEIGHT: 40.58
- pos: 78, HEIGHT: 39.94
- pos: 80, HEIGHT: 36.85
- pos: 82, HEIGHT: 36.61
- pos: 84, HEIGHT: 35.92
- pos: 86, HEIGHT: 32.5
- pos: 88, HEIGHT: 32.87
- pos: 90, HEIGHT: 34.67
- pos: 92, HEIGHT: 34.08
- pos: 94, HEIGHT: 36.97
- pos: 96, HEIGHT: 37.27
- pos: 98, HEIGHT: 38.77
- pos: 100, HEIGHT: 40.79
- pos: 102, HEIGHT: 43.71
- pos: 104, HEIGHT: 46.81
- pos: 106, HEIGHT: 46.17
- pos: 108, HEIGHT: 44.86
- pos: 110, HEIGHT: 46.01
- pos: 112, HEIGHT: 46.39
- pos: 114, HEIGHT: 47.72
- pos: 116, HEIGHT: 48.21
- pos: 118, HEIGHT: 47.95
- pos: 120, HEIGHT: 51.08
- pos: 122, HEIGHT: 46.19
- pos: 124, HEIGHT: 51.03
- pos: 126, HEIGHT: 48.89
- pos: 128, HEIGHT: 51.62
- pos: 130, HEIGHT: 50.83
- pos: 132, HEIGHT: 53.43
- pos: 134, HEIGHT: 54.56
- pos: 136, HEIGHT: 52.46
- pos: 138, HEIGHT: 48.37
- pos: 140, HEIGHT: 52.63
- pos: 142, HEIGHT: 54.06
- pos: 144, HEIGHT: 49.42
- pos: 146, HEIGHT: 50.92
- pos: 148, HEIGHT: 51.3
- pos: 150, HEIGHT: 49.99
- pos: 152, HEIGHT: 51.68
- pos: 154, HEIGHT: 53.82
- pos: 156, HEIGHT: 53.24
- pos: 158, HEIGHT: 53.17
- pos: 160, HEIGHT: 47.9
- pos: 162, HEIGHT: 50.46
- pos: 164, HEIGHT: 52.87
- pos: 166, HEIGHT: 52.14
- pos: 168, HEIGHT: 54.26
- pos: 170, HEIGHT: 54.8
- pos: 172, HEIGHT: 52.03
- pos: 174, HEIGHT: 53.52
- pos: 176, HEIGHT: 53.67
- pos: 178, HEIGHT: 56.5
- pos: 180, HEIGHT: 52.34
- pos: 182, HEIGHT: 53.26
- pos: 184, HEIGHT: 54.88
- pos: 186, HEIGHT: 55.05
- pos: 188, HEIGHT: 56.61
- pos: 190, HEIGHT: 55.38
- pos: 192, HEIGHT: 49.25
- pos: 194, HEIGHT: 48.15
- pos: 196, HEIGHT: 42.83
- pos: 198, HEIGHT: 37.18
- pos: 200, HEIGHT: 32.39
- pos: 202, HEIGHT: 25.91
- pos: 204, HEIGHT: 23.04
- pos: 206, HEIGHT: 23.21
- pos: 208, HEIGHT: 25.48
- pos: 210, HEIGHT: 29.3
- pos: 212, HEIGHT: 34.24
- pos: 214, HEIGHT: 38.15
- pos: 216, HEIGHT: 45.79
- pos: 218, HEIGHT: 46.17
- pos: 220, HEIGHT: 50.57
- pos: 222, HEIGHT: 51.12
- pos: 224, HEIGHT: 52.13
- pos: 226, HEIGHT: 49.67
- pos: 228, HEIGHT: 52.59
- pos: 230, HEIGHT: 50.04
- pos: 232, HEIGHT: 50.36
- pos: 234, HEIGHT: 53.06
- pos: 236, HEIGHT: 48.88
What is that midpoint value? 55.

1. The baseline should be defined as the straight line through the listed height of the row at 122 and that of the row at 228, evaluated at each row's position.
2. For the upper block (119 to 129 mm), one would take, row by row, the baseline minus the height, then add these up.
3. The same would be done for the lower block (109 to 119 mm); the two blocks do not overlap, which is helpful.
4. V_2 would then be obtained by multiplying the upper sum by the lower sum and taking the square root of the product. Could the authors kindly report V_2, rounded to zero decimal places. 12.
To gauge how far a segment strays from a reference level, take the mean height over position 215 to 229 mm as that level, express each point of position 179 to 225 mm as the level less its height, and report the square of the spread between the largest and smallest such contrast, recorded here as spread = 1127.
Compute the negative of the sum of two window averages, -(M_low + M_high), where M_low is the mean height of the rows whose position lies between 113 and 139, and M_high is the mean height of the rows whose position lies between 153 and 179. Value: -103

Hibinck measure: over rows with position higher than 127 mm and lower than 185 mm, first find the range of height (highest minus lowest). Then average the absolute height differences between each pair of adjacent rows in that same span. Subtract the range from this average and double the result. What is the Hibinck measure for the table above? -13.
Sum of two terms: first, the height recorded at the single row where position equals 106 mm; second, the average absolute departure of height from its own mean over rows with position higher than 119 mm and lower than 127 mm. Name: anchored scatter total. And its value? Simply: 48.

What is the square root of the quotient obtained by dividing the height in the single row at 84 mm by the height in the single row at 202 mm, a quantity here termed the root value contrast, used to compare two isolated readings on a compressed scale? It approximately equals 1.18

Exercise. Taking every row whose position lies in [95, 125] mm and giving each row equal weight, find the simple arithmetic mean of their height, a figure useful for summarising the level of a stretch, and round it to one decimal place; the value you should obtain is 45.5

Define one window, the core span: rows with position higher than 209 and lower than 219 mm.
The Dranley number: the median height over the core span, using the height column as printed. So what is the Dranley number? 38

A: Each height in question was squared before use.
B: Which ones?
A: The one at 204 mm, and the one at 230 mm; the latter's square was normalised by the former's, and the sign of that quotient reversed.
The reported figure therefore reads -4.7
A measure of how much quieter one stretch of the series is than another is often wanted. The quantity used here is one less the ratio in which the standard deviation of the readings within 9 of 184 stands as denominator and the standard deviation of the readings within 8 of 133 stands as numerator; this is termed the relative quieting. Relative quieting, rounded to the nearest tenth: 0.1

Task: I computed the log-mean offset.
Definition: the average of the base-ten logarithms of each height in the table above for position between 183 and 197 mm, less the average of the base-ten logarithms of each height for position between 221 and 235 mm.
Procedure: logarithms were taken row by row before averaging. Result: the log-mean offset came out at 0.00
